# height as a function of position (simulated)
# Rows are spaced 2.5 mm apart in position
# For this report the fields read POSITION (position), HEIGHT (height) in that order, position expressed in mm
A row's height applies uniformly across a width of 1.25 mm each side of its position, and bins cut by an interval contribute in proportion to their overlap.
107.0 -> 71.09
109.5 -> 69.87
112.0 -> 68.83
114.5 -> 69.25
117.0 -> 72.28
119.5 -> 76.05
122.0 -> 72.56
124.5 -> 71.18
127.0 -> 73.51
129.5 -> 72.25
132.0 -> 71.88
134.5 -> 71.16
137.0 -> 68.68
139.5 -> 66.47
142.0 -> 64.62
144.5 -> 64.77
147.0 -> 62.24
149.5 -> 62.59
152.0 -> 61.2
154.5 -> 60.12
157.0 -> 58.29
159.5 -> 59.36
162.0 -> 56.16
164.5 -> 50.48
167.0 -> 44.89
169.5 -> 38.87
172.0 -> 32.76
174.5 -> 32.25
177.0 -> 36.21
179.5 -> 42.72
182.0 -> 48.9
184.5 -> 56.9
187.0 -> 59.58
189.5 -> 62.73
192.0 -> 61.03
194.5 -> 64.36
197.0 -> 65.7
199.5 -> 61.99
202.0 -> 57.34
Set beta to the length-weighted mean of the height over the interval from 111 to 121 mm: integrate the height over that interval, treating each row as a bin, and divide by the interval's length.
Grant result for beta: 72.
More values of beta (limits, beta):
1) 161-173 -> 45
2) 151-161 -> 60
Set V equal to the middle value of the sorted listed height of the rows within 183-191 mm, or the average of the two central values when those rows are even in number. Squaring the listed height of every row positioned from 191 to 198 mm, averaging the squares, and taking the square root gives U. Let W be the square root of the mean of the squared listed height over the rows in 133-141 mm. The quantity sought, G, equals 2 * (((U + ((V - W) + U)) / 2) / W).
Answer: 1.72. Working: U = 64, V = 60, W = 69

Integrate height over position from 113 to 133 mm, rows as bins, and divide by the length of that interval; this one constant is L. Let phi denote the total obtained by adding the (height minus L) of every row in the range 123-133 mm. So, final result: -1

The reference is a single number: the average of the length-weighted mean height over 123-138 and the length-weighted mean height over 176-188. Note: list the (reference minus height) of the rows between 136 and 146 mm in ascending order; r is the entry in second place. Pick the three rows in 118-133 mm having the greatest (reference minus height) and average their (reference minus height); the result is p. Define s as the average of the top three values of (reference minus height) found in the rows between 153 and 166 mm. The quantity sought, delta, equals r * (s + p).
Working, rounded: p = -11.6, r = -6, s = 5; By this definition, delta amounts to 40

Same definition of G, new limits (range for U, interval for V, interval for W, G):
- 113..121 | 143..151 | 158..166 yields 2.75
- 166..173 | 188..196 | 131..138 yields 1.00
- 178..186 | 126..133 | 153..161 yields 1.90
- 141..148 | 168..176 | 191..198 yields 1.52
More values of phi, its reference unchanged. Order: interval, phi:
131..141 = -11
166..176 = -141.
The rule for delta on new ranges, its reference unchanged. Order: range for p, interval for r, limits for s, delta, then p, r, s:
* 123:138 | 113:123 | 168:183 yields -202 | -10.1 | -12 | 26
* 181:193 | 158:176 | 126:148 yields 6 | 5.1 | 4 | -4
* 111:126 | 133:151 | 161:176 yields -136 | -9.5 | -8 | 26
